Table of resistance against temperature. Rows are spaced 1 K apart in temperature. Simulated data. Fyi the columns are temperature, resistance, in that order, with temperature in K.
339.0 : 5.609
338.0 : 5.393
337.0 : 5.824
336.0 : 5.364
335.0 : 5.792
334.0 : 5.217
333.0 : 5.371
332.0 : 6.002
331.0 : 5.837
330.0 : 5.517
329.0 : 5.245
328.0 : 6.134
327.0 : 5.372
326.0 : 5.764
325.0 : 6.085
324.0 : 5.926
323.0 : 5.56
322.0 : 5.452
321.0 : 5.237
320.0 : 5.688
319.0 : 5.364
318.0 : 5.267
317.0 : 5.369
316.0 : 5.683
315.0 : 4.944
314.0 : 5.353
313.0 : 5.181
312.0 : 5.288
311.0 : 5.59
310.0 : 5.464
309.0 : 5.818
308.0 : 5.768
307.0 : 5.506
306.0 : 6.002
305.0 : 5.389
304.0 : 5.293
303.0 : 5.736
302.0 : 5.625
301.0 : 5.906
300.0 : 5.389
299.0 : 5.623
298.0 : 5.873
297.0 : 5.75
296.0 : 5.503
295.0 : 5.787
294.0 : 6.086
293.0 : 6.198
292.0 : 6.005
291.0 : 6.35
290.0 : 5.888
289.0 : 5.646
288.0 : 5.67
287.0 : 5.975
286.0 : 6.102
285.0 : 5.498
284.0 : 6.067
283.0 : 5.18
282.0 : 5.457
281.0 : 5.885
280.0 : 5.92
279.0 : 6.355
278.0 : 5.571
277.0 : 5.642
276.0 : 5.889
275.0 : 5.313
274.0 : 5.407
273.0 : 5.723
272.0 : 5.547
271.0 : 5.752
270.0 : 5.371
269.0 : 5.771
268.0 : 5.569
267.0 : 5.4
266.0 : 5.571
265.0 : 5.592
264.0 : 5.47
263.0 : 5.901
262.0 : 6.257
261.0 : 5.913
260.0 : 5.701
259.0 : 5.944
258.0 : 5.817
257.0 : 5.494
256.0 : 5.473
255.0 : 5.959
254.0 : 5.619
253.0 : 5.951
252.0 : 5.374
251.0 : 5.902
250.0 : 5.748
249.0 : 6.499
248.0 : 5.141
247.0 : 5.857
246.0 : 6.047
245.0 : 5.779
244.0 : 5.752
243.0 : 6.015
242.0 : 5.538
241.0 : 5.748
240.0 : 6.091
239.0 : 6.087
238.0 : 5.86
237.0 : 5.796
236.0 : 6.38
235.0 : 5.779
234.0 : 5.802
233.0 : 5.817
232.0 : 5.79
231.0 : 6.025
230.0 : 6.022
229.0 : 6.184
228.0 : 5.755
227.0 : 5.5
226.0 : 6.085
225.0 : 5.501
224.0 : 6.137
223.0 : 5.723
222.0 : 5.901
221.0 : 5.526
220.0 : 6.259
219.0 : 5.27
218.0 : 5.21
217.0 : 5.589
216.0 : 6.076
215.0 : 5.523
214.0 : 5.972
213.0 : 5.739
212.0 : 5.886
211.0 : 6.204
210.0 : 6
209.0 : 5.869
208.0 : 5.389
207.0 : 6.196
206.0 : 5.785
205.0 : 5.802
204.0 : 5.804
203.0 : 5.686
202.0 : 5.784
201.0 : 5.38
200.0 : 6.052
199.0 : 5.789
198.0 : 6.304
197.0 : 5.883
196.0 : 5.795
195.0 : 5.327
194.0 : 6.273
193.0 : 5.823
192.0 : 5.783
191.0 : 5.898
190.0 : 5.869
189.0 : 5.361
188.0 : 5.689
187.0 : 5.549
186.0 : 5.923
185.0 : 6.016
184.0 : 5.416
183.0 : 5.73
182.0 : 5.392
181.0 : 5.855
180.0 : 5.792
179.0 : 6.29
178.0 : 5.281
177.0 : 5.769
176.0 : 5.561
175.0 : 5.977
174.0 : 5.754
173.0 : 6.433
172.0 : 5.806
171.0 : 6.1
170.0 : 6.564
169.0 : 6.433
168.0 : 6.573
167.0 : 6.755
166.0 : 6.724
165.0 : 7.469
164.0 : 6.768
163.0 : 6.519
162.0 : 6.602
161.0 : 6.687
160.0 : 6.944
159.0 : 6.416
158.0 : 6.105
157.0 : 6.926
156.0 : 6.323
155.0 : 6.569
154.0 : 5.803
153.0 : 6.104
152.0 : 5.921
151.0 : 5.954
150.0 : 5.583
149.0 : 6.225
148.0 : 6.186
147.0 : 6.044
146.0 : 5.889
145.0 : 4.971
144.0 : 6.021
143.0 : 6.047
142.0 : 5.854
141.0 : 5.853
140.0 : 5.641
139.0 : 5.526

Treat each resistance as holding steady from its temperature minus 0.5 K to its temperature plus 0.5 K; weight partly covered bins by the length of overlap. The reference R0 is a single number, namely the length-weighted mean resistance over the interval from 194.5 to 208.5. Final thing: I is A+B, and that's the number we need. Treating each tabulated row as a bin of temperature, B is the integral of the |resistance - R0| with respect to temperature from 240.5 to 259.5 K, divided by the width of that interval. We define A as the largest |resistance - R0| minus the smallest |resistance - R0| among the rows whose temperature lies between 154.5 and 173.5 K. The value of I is 1.9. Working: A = 1.7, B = 0.216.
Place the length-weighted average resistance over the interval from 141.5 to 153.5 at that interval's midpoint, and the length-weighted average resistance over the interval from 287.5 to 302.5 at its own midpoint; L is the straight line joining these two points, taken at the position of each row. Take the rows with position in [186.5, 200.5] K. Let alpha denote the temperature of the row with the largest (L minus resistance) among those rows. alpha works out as 195.0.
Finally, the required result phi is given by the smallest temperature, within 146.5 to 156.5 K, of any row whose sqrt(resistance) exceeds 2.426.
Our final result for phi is 147.0 K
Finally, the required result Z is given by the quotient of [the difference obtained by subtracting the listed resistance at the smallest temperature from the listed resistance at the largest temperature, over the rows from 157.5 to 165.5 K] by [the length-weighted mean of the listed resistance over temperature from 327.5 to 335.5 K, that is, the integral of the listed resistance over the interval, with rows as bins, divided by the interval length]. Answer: 0.242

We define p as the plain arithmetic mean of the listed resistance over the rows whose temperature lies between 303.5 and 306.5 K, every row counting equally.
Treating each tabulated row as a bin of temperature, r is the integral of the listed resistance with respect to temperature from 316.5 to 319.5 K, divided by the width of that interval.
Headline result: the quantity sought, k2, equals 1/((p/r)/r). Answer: 5.11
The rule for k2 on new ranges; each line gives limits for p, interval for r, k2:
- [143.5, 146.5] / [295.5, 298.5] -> 5.79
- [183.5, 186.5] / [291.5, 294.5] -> 6.42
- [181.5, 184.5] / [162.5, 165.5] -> 8.68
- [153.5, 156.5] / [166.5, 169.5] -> 6.96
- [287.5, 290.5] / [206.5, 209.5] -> 5.90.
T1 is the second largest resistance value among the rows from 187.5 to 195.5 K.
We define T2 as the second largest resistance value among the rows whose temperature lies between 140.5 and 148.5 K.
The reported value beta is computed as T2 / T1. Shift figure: 1.03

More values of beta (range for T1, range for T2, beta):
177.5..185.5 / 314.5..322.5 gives 0.94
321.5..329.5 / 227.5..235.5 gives 0.99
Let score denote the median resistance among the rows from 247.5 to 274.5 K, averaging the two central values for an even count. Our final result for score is 5.70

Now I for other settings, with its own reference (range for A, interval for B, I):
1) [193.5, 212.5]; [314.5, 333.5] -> 0.8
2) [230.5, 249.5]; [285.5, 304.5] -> 0.9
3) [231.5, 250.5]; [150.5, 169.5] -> 1.4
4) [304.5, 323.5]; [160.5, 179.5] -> 1.4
